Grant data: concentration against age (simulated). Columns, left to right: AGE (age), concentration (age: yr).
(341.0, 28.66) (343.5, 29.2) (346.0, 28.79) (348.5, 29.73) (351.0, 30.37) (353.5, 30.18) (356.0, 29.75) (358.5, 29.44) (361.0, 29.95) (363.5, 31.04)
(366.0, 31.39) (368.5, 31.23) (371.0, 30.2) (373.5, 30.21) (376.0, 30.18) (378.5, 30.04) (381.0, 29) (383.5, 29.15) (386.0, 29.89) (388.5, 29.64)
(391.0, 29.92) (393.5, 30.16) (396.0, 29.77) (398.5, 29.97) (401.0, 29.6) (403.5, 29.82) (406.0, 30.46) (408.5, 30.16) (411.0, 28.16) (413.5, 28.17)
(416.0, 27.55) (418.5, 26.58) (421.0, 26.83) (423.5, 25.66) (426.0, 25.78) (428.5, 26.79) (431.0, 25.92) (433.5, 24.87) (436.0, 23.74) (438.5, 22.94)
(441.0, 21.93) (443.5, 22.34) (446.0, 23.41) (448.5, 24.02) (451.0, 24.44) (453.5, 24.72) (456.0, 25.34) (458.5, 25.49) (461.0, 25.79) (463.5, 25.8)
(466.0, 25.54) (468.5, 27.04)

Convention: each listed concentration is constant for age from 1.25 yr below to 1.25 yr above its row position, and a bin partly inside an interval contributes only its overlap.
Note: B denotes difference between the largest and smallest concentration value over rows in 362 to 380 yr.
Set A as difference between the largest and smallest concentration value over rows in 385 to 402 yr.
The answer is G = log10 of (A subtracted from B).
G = -0.1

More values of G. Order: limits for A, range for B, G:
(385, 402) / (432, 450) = 0.4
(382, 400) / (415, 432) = -0.1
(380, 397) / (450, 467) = -0.7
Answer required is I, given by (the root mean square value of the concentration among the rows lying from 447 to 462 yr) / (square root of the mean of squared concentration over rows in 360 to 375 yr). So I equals 0.81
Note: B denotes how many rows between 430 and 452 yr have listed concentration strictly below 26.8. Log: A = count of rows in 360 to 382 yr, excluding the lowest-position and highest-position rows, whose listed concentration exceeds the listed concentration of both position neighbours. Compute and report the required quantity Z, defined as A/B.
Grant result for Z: 0.22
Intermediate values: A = 2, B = 9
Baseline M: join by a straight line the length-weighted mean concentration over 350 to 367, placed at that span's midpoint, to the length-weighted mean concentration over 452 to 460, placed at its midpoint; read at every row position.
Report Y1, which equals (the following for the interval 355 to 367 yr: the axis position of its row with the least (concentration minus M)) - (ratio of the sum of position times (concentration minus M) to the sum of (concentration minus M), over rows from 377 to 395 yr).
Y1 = -30.2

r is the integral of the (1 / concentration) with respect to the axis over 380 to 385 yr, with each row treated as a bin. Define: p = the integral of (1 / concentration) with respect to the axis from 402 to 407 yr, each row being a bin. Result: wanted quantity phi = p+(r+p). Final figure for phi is 0.50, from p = 0.1661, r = 0.172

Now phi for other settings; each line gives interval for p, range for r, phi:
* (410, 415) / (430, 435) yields 0.55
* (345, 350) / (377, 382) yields 0.51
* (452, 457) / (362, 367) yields 0.56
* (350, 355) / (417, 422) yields 0.52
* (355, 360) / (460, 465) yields 0.53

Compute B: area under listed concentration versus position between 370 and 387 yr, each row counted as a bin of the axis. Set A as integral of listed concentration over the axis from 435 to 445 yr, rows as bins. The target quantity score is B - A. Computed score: 279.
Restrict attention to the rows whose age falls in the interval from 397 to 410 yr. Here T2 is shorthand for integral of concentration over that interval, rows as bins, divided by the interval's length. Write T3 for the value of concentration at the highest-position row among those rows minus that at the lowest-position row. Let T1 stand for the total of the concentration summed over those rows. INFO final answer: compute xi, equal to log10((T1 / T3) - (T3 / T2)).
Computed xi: 2.90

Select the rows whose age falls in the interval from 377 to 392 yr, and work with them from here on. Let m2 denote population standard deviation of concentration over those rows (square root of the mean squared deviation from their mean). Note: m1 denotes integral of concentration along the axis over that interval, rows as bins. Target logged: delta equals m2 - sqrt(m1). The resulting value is -20.7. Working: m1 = 444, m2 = 0.40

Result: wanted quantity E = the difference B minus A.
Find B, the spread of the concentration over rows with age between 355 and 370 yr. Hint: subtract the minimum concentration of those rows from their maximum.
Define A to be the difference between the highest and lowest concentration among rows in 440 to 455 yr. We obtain -0.84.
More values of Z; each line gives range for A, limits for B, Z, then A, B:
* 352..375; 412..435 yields 0.17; 1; 6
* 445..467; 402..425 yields 0.50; 1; 2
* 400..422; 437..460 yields 0.22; 2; 9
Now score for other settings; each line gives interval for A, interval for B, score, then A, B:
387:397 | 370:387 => 208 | 299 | 507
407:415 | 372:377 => -80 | 231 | 151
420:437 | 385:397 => -78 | 436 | 359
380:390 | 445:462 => 126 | 294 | 421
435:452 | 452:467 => -14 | 395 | 381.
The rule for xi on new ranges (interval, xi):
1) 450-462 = 1.97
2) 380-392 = 2.21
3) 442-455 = 1.70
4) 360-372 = 2.79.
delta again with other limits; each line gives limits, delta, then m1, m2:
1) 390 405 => -21.0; 448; 0.17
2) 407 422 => -19.3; 420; 1.17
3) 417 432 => -19.4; 394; 0.49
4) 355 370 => -20.6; 457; 0.77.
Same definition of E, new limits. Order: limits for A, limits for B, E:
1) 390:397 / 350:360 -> 0.54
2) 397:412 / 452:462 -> -1.23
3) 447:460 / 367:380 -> -0.28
